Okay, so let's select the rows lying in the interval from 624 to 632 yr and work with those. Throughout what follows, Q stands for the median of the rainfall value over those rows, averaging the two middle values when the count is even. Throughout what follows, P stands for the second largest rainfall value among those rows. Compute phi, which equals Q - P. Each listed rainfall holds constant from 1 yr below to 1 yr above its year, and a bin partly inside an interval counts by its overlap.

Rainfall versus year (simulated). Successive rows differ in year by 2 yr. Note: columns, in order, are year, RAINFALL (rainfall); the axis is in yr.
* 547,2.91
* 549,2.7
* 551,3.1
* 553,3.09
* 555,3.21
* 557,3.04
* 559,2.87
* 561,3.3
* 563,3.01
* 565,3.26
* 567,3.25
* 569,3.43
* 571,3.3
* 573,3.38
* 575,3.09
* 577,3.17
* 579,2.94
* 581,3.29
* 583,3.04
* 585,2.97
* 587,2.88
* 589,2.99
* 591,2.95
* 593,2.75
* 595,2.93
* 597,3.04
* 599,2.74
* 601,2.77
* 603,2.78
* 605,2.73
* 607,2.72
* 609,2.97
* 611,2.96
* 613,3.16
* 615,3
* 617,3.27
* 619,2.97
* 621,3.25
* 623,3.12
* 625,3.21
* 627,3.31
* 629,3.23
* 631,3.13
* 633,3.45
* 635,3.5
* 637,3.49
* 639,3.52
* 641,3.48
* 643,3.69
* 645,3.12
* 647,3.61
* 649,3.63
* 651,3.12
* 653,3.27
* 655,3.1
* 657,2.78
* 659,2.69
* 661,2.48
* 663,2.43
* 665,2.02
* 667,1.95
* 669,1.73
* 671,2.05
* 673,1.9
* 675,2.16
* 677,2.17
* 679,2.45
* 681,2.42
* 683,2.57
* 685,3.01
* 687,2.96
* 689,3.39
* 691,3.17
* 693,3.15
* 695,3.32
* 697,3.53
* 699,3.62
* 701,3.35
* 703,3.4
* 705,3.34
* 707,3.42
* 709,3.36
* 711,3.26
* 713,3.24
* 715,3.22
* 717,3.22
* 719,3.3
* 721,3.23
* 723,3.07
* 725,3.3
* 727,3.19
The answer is -0.01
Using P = 3.23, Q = 3.22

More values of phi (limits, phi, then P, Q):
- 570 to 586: -0.17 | 3.3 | 3.13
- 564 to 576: -0.10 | 3.38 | 3.28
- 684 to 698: -0.22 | 3.39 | 3.17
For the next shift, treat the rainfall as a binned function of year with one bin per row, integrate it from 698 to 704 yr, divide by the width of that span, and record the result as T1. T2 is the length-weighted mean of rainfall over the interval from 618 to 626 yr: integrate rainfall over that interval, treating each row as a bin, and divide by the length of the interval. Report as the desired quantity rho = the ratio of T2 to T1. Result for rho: 0.91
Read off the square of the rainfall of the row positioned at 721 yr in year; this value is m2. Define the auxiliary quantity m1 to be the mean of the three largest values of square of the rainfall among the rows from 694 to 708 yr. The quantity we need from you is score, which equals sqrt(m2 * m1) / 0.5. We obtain 22.8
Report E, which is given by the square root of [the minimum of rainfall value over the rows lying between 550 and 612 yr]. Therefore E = 1.65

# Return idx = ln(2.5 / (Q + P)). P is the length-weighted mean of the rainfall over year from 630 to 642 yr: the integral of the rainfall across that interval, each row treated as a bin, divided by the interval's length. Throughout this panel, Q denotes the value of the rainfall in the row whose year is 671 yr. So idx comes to -0.78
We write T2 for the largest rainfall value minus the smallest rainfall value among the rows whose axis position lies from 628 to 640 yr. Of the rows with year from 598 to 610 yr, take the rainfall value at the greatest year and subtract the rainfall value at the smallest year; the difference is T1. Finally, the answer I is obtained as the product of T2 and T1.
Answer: 0.09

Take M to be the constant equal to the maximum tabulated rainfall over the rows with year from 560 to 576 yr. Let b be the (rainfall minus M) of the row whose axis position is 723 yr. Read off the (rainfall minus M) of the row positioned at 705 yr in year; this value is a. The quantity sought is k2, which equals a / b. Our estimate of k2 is 0.25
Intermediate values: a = -0.09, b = -0.36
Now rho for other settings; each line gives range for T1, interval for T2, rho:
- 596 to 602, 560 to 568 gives 1.12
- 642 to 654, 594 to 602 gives 0.84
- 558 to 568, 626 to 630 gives 1.04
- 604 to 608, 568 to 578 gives 1.20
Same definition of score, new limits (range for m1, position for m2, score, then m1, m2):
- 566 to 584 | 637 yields 23.5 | 11.4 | 12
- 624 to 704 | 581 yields 24.0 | 13.3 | 11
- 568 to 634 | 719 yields 22.6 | 11.7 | 11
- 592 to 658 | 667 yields 14.2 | 13.3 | 4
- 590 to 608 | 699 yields 21.5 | 8.8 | 13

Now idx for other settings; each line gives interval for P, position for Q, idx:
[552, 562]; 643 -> -1.00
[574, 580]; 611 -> -0.88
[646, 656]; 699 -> -1.02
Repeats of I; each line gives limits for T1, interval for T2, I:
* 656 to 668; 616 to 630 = -0.28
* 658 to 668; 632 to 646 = -0.42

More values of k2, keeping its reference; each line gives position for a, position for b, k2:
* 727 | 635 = -3.43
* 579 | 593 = 0.72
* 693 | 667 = 0.19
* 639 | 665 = -0.06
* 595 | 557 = 1.28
